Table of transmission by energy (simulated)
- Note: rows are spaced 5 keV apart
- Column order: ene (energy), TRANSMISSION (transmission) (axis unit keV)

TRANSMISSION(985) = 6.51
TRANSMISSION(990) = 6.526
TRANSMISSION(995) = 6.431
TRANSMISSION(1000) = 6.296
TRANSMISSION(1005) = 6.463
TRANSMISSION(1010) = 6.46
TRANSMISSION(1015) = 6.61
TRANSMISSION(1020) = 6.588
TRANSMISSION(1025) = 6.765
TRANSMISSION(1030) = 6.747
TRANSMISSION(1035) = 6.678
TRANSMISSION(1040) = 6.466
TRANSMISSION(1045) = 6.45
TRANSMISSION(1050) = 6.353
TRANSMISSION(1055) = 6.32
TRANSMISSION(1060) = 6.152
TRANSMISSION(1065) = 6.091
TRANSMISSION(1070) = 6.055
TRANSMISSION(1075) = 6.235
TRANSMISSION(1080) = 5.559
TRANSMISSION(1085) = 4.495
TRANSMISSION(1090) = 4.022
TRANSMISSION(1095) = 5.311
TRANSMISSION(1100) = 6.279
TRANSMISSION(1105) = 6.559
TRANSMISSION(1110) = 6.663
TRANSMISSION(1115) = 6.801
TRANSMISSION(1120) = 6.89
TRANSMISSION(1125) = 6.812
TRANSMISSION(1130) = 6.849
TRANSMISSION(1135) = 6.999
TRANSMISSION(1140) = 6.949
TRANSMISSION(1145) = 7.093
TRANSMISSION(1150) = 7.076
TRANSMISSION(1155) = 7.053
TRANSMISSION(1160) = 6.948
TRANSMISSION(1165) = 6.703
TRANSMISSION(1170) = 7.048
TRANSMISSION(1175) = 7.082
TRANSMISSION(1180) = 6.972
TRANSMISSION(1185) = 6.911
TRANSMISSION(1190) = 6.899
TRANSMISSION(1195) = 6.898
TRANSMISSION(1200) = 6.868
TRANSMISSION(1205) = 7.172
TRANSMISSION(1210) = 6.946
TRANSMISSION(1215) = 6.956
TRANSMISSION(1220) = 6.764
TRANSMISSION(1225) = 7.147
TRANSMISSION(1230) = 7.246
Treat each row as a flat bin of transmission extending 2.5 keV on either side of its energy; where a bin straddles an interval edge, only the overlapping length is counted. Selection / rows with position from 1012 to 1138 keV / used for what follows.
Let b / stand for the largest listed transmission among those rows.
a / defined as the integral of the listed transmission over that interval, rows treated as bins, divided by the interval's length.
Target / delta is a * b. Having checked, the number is 44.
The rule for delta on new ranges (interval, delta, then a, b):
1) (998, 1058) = 44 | 6.5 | 6.765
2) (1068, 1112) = 38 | 5.7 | 6.663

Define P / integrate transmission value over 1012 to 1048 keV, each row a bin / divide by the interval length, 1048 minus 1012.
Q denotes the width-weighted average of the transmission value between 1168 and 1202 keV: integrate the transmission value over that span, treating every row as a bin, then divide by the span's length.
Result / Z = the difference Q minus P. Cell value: 0.3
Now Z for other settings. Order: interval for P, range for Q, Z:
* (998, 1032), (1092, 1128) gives -0.1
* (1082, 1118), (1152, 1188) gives 1.2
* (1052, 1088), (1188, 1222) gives 1.1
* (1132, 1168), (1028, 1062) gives -0.5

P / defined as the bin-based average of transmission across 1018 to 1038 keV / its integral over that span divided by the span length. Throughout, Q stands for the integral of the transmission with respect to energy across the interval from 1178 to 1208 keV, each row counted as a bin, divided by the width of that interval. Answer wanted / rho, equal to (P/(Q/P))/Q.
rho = 0.93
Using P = 6.69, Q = 7.0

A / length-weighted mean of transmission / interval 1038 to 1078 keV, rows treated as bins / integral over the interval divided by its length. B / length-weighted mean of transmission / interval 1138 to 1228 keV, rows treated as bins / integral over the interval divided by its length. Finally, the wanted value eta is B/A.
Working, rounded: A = 6.3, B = 6.97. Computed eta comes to 1.11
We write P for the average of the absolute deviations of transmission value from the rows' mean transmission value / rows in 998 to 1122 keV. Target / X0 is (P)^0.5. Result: 0.7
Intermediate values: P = 0.46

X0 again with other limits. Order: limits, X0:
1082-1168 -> 0.8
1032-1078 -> 0.4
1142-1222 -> 0.3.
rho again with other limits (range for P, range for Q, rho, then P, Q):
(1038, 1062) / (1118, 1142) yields 0.85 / 6.35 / 6.9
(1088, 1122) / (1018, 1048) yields 0.85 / 6.09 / 6.6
